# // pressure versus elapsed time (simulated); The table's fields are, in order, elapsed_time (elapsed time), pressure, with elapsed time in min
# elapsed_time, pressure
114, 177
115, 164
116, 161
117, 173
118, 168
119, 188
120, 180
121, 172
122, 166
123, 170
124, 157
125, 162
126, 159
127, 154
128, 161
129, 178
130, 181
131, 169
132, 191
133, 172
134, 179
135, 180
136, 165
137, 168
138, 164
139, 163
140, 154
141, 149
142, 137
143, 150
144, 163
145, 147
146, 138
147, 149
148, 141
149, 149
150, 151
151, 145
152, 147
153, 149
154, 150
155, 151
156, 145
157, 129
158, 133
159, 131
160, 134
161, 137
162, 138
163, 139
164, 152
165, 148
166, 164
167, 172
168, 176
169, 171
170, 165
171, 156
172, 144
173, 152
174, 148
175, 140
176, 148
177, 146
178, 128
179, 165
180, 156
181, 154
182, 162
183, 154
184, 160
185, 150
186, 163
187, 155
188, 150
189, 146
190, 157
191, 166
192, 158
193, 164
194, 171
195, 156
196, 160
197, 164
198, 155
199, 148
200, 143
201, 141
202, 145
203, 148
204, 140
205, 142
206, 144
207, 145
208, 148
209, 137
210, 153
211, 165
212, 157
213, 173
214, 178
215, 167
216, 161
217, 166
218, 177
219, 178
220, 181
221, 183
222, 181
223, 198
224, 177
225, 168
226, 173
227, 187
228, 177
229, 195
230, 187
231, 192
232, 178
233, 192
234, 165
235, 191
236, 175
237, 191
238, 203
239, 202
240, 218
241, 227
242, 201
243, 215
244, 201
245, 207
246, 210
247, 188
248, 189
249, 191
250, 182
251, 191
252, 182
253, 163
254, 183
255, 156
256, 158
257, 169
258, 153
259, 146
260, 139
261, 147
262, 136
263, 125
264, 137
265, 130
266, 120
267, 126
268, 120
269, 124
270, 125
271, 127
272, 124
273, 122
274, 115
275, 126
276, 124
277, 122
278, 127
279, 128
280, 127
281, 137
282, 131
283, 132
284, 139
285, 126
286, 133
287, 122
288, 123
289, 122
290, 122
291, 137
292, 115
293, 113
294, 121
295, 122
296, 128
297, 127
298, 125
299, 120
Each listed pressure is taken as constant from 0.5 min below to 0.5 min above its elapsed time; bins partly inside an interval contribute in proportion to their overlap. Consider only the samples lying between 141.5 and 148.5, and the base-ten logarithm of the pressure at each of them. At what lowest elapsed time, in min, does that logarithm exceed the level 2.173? 143 min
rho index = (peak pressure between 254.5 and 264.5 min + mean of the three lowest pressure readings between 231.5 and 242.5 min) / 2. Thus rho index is 171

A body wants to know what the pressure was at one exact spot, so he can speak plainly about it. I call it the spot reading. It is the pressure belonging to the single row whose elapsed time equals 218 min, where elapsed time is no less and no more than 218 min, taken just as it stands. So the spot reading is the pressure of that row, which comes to 177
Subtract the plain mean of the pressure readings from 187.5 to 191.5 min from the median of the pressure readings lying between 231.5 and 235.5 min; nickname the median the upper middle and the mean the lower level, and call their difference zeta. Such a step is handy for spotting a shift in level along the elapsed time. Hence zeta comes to 30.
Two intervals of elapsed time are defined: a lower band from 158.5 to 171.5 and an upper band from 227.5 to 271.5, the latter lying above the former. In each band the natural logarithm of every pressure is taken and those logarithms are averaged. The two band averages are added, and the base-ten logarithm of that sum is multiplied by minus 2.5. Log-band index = -2.52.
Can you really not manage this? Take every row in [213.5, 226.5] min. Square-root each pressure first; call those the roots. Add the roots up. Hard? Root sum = 172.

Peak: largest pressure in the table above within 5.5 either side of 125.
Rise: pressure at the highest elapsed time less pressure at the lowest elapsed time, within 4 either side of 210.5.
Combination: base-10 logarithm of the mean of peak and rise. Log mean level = 2.03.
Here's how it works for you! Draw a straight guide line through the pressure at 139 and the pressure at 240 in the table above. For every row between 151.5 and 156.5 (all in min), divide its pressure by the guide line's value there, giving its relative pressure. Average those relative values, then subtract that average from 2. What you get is 1.13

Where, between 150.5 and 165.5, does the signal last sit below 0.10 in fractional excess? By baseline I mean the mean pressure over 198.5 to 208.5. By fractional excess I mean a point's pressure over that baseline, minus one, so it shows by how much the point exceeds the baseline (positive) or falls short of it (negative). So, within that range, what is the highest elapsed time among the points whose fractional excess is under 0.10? 165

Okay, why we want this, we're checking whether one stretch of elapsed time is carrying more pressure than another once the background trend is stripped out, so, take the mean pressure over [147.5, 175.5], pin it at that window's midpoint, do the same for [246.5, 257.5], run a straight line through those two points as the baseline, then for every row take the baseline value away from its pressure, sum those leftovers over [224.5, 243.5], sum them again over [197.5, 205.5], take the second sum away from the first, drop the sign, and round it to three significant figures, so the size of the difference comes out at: 503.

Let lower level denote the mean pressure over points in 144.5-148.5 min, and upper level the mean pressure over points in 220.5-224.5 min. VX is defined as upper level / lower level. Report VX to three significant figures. 1.29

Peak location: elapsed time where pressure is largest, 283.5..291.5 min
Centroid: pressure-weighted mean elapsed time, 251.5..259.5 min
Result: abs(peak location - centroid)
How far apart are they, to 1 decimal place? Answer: 28.6 min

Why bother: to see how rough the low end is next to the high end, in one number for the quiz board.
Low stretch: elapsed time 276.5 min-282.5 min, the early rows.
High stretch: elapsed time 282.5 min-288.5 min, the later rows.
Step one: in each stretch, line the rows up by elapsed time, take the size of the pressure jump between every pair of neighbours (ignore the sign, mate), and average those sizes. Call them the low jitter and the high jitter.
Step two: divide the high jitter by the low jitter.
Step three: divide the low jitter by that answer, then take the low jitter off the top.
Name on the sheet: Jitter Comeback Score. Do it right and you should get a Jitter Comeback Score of -2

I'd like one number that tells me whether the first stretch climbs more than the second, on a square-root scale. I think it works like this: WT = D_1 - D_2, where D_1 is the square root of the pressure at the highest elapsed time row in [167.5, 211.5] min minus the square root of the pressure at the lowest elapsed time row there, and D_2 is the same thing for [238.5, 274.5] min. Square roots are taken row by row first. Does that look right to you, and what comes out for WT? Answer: 3.1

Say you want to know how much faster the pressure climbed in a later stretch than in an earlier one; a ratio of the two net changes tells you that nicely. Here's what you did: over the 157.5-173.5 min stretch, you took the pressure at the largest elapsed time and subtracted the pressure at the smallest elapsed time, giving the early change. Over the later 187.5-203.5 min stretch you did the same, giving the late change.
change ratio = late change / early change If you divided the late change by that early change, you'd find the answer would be -0.11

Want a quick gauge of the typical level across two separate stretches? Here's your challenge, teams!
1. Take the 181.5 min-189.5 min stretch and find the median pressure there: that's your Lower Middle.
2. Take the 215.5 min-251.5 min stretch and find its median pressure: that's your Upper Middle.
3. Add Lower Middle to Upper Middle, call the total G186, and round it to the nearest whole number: 343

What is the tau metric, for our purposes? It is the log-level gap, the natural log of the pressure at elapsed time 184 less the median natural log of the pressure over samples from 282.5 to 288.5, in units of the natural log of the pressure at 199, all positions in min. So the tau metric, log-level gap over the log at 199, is 0.043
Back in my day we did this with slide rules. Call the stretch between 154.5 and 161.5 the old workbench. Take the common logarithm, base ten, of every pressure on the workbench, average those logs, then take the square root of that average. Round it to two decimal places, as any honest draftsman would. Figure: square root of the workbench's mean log 1.46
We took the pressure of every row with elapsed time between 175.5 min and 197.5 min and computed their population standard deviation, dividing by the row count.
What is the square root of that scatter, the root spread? 3.0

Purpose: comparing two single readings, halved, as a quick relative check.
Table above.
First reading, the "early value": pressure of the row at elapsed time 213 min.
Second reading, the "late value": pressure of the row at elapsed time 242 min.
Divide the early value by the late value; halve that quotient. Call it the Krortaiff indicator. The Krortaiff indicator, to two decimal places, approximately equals 0.43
